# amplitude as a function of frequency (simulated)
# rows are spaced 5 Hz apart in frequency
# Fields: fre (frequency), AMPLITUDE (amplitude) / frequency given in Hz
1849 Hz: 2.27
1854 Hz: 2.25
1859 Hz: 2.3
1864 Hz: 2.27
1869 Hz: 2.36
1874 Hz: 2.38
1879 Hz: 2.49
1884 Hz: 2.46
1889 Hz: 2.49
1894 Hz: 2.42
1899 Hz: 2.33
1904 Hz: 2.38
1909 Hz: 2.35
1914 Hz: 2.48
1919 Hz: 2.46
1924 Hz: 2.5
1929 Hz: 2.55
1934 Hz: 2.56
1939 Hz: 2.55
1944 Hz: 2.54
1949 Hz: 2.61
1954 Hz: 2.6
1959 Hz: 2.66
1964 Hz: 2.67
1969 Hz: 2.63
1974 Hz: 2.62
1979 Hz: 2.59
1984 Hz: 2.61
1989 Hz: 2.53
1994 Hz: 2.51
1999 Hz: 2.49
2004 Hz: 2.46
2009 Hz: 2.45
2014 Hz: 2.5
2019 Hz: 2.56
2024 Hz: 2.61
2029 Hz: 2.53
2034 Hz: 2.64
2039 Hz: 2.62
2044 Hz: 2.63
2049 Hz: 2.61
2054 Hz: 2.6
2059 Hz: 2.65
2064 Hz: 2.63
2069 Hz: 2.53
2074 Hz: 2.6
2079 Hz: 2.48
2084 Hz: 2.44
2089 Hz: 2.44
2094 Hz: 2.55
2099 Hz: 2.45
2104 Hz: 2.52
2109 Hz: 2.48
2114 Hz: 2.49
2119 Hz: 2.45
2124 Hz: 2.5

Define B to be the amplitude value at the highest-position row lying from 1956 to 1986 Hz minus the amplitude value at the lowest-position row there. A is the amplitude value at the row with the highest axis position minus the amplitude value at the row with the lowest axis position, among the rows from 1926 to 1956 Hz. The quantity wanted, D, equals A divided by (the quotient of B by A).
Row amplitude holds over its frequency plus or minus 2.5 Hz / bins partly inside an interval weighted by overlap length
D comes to -0.05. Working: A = 0.05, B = -0.05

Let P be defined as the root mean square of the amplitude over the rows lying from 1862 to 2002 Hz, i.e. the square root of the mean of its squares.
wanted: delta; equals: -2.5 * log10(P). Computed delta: -1.00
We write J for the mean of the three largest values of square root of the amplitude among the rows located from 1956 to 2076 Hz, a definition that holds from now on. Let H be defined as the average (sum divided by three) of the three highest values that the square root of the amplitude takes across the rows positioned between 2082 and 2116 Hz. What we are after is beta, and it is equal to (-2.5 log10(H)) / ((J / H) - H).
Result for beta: 0.896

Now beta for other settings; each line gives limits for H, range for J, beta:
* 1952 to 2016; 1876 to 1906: 0.800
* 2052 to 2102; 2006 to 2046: 0.845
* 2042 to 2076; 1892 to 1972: 0.848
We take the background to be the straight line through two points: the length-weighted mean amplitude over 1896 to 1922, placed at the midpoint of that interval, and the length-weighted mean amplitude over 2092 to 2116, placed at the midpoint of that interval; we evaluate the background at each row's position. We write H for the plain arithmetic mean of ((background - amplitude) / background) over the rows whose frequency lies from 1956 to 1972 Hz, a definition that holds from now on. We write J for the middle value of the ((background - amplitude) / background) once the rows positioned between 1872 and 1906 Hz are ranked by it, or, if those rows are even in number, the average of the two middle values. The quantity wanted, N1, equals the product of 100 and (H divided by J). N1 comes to 885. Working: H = -0.092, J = -0.01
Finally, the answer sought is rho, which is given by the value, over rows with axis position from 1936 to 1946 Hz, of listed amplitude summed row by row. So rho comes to 5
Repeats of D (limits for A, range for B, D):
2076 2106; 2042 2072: -0.02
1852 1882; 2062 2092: -0.30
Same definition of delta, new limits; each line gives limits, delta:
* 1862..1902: -0.95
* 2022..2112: -1.02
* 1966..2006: -1.02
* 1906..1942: -0.99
